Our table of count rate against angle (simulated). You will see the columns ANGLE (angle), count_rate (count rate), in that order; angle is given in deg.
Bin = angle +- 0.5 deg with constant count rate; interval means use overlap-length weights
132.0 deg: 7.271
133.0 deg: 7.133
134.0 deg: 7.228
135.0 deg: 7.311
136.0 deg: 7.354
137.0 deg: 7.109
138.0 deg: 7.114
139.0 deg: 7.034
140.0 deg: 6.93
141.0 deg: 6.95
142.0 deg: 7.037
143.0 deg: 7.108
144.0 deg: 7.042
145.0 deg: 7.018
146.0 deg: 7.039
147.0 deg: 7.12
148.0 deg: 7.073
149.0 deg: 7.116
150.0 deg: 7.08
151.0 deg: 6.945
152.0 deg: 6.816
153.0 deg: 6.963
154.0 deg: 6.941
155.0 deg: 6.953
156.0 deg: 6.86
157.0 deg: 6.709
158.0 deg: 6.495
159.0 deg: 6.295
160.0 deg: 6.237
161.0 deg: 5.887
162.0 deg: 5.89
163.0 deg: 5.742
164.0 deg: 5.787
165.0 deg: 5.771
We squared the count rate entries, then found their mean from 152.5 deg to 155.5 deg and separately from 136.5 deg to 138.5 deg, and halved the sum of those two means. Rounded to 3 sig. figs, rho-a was 49.5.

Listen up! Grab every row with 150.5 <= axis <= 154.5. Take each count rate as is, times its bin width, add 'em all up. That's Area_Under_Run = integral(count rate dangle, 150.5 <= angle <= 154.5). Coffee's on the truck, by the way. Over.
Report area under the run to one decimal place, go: 27.7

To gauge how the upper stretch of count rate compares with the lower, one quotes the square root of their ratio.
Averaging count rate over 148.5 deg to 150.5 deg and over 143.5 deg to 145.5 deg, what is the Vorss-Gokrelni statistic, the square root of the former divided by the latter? 1.00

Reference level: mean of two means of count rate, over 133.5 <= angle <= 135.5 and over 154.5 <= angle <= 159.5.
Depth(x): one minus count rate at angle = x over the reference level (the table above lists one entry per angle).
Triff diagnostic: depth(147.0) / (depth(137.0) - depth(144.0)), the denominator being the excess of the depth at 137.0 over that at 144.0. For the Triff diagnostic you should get 2.3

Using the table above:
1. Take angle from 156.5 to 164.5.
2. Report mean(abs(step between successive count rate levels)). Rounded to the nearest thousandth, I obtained 0.145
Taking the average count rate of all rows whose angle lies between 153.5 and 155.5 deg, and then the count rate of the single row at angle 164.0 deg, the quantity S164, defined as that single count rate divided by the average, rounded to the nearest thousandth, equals 0.833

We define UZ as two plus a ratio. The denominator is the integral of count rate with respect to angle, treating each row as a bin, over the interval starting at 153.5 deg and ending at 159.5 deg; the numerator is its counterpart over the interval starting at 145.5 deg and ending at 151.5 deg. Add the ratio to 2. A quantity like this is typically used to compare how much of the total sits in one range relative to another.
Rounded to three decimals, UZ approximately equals 3.053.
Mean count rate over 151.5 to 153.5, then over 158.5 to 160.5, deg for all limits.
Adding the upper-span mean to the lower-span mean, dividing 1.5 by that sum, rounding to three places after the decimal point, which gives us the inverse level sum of 0.114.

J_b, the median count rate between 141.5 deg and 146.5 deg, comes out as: 7.04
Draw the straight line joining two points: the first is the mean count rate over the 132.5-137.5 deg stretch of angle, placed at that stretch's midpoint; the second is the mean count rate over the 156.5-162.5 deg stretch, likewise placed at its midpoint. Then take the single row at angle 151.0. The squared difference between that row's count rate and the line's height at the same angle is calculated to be 0.13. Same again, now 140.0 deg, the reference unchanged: 0.01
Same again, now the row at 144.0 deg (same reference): 0.03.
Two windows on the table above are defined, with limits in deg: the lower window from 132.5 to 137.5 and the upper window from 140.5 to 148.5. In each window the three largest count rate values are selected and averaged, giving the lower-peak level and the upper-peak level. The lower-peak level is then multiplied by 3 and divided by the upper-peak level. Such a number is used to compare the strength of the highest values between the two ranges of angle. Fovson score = 3.08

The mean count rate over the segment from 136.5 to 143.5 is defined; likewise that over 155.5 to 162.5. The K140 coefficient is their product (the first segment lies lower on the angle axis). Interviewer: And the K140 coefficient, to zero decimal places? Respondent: 45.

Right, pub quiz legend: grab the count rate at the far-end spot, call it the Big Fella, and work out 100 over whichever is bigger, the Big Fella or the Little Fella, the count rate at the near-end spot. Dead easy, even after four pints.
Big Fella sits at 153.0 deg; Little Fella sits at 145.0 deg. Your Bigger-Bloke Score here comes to 14.2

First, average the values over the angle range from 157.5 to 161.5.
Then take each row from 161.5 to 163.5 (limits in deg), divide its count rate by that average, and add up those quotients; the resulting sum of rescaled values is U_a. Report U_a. 2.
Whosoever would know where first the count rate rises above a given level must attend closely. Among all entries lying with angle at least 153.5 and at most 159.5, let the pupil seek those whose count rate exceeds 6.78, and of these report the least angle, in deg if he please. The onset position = 154.0 deg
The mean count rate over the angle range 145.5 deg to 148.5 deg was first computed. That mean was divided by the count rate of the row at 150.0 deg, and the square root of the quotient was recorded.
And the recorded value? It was 1.00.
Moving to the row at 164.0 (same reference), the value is 1.11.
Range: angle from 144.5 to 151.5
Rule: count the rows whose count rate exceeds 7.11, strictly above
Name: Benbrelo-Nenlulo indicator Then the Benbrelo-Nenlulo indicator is 2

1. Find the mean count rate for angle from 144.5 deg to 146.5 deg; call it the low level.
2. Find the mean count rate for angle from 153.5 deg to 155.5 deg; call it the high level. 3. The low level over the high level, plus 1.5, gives 2.51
